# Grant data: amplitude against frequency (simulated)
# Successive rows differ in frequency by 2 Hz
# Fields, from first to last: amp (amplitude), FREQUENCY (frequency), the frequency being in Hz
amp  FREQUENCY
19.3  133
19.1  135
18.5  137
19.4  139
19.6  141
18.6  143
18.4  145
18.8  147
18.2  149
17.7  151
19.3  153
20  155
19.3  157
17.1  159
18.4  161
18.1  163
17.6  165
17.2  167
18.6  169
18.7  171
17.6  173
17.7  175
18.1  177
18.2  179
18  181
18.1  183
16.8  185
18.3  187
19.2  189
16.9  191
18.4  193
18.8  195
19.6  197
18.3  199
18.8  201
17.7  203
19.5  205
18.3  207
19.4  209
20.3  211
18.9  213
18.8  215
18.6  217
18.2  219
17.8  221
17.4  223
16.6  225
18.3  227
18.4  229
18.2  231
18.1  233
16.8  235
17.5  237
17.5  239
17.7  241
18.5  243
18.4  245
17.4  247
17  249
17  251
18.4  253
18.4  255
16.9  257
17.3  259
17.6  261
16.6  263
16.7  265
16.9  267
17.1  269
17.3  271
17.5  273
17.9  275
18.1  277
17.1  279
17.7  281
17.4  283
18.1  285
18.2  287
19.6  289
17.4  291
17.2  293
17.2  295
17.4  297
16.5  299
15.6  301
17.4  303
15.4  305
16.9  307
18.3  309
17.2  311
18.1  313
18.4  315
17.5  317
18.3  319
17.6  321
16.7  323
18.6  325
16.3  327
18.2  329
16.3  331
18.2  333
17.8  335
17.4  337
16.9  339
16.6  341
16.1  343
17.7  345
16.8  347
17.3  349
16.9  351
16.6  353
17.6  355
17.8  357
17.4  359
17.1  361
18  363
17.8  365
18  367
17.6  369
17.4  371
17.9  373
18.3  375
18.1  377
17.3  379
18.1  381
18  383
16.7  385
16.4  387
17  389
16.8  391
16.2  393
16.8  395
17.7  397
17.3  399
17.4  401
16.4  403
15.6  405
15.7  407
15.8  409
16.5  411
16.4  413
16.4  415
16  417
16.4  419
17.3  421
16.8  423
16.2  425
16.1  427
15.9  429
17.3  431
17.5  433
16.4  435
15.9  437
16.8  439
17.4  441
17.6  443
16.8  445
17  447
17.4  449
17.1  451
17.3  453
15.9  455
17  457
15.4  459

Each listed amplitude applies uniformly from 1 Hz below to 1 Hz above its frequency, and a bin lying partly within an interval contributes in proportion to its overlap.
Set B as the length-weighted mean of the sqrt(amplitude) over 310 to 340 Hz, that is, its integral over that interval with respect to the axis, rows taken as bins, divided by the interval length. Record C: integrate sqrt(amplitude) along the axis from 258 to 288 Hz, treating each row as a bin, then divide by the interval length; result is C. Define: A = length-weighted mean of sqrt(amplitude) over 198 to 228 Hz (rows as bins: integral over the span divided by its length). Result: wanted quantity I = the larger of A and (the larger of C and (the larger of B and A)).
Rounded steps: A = 4.30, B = 4.19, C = 4.17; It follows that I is 4.30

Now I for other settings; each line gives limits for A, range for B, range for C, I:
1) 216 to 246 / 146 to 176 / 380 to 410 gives 4.28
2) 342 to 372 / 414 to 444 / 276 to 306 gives 4.16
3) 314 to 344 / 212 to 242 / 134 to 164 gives 4.32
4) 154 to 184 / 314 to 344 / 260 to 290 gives 4.26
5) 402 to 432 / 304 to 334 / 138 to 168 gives 4.30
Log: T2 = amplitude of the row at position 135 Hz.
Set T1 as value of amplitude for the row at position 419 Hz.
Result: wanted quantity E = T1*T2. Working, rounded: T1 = 16.4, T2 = 19.1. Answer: 313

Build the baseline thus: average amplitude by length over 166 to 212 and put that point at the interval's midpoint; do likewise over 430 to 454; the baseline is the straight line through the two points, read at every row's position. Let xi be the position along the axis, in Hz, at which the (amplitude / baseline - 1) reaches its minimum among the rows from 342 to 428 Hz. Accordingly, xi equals 405 Hz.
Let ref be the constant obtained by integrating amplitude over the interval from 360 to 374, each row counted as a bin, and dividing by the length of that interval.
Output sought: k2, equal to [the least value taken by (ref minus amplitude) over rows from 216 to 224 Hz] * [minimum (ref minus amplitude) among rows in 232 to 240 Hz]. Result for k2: 0.4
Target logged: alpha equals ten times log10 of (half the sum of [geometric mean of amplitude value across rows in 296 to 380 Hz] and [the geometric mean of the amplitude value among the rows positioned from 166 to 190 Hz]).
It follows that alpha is 12.48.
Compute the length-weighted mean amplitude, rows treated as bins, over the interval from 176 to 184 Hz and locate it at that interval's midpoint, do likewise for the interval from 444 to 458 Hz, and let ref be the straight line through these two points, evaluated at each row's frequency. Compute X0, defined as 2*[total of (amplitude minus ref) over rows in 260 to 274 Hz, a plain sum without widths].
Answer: -9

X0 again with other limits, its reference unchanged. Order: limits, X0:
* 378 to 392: 0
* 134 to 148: 9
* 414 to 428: -8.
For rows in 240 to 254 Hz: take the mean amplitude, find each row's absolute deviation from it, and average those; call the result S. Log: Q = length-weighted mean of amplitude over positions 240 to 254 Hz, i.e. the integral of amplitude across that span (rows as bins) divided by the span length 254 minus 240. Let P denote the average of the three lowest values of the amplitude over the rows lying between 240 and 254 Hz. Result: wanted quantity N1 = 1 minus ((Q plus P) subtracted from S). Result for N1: 35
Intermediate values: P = 17.1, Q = 17.8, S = 0.57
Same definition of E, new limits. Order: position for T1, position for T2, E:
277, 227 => 331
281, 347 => 297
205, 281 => 345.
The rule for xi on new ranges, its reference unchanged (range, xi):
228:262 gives 235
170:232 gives 225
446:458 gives 455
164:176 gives 167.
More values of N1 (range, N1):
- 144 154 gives 37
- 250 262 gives 35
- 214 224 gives 37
